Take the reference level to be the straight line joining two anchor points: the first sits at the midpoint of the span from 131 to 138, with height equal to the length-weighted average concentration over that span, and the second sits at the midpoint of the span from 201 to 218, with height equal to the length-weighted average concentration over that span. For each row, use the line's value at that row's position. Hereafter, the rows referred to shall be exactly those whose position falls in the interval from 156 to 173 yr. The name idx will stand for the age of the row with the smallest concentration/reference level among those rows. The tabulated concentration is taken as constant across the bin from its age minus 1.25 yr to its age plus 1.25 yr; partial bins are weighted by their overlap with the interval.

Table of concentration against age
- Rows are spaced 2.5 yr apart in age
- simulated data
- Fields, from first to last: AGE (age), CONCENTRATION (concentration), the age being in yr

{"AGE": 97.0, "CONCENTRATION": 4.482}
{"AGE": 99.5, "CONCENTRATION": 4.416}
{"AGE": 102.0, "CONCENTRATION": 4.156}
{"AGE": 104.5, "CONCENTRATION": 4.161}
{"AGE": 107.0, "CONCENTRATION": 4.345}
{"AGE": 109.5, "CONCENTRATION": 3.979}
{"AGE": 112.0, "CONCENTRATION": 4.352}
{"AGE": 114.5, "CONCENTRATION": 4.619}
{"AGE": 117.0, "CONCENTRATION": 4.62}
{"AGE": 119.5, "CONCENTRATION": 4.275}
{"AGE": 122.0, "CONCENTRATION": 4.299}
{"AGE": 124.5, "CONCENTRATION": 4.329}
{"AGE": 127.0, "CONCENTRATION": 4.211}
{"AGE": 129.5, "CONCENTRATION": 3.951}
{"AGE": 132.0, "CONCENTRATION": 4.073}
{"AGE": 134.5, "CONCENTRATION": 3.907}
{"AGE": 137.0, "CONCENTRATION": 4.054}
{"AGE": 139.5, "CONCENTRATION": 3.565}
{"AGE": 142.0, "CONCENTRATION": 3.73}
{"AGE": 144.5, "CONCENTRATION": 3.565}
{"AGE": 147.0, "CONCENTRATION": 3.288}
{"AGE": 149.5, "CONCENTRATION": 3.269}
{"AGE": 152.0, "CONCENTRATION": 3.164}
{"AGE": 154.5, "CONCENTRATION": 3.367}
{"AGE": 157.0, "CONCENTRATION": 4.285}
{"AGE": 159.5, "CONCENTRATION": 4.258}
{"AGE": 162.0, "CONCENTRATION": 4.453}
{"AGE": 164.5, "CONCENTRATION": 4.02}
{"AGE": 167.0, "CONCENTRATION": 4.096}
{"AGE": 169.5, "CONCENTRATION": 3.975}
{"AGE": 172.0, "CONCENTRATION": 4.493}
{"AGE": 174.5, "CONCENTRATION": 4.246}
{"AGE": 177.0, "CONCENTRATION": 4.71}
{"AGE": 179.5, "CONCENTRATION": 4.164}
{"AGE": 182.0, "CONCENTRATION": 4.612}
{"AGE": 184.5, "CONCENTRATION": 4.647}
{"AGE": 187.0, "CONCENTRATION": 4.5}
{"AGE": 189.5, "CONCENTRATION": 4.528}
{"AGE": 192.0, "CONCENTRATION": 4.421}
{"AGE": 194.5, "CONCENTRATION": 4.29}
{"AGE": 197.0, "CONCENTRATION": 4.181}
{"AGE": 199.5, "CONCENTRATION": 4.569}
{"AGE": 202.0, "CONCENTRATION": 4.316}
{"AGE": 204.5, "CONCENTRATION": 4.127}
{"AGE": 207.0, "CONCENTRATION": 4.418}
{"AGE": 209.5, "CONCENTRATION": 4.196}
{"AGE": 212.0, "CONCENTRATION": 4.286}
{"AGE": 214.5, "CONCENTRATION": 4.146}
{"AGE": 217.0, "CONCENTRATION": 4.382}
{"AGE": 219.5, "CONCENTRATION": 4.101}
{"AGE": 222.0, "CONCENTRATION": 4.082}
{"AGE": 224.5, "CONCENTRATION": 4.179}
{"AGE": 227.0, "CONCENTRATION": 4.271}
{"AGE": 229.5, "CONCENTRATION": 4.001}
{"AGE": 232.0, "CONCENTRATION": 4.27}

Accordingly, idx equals 169.5 yr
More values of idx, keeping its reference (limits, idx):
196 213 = 204.5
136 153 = 152.0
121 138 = 134.5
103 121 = 109.5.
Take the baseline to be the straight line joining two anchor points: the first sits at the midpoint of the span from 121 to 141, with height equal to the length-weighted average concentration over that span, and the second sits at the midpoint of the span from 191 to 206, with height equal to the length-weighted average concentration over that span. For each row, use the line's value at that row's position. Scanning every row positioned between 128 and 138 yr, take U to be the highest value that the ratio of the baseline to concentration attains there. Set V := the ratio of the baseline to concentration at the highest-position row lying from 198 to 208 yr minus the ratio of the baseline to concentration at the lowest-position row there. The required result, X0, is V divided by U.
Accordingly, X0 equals 0.04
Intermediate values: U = 1.04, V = 0.04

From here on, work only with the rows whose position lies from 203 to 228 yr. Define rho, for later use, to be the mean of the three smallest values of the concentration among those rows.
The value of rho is 4.10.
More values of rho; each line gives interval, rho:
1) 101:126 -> 4.10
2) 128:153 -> 3.24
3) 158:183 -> 4.03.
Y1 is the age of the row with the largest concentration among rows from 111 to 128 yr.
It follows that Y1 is 117.0 yr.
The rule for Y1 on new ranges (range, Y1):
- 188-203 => 199.5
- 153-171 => 162.0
